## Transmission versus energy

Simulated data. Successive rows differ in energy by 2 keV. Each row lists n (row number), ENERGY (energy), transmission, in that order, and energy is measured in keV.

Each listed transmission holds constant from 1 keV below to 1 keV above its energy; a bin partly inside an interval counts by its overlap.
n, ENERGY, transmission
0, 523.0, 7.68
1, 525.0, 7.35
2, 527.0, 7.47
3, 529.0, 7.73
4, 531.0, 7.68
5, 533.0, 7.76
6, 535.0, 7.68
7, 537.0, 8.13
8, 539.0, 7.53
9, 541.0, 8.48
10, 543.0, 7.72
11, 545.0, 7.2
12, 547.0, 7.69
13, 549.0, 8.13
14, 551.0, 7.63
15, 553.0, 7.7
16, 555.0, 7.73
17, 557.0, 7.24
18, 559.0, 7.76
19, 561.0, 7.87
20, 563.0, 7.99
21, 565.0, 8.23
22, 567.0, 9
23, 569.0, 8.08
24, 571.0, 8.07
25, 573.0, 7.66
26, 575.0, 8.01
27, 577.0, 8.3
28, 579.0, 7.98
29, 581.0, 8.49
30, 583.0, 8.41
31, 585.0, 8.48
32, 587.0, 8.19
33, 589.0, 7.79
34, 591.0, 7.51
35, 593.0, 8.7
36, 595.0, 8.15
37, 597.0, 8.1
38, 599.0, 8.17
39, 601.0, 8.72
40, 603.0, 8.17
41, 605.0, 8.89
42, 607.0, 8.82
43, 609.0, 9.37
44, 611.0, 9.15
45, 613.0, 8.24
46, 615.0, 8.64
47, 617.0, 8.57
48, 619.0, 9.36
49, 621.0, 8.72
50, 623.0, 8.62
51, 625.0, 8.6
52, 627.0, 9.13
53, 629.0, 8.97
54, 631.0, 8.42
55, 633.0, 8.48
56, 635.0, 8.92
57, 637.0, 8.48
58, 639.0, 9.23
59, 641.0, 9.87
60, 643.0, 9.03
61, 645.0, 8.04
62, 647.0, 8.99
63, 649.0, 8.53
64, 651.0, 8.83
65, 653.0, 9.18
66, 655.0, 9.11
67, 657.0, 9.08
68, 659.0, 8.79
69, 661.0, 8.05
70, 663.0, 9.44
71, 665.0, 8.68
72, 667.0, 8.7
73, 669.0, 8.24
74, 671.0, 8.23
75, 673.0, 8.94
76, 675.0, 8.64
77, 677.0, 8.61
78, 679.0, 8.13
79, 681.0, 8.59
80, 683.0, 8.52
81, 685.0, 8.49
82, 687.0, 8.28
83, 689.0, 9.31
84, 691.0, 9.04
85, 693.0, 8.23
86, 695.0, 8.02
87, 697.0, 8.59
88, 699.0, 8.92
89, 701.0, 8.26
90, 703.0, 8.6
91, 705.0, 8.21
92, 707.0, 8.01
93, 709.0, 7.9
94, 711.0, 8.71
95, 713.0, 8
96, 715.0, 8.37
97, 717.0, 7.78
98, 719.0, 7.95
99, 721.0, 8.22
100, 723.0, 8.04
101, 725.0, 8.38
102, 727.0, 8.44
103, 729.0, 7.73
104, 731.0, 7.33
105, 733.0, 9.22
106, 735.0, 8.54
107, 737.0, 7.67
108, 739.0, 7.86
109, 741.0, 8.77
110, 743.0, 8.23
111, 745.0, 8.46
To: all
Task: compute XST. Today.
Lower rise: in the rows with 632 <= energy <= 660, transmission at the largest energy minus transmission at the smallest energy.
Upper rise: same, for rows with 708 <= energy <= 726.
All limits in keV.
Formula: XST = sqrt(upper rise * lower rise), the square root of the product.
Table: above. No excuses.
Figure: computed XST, 0.39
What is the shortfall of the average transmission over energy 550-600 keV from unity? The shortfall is -7.0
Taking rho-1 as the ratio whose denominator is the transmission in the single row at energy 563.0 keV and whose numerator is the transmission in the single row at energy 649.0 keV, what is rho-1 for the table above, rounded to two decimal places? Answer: 1.07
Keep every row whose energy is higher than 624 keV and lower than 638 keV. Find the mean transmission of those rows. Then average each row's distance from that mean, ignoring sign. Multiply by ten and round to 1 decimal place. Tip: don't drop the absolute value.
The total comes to 2.5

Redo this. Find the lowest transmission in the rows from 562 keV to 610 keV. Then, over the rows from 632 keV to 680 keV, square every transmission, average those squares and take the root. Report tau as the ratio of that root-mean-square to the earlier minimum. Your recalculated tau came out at 1.17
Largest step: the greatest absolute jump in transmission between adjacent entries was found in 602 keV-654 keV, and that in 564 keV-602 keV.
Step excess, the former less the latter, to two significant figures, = -0.20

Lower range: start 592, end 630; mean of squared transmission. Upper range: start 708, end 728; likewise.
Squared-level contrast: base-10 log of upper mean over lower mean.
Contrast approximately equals -0.053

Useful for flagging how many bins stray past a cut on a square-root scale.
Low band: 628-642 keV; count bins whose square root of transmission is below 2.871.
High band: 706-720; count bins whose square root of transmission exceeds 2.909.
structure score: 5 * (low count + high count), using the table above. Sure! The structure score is 5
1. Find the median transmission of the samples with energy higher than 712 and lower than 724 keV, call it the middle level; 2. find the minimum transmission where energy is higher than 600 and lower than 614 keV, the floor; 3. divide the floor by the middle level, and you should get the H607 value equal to 1.02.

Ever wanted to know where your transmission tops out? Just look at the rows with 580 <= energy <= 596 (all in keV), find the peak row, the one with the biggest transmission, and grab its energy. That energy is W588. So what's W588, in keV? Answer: 593.0 keV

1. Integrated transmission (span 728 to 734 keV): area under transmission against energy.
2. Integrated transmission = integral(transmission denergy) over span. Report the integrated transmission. 49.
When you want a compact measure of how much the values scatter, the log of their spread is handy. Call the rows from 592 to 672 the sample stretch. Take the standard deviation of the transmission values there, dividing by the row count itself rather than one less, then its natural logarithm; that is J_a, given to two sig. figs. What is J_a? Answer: -0.85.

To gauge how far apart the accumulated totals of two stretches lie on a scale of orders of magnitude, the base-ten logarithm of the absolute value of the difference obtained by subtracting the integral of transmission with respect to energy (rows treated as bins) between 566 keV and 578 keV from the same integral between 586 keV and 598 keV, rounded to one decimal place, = 0.1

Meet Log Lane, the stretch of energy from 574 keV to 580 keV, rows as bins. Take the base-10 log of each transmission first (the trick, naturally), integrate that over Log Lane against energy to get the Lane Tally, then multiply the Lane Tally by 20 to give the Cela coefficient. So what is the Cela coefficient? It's 109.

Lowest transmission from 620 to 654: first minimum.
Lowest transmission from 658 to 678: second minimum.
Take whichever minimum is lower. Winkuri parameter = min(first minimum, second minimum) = 8.04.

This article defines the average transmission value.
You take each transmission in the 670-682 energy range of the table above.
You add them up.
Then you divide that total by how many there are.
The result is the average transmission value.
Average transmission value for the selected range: 8.52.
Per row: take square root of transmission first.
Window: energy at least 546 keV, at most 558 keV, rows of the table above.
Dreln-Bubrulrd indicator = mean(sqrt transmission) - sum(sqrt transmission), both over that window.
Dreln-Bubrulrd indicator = -14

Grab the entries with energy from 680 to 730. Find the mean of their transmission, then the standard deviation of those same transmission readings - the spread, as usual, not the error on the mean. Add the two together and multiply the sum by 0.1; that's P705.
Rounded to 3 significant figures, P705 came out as 0.873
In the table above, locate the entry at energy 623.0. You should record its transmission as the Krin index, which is 8.62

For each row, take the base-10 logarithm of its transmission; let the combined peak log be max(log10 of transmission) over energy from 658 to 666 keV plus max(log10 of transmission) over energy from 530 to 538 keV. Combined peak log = 1.89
